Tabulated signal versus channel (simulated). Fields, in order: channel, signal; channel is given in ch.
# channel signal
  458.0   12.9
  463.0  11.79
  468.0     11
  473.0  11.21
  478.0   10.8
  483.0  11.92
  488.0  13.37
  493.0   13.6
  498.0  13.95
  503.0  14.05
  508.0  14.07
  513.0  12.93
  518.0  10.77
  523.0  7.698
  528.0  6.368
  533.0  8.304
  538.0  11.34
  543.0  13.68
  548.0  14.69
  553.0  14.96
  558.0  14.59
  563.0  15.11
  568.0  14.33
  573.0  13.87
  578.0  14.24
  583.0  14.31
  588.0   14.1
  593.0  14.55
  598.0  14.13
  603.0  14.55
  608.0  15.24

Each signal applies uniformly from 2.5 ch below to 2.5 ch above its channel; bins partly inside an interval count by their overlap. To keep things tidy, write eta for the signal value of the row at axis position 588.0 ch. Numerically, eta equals 14.1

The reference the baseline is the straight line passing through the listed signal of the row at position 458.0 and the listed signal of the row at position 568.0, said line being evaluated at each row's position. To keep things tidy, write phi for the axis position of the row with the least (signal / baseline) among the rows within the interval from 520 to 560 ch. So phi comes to 528.0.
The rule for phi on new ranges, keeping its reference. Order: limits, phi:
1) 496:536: 528.0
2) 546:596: 573.0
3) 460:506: 478.0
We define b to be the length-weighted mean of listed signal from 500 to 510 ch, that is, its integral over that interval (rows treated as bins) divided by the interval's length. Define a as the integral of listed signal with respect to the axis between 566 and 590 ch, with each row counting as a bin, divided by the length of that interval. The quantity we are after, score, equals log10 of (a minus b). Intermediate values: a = 14.2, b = 14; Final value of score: -0.9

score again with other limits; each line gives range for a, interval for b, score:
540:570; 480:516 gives 0.1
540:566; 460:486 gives 0.5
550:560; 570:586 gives -0.2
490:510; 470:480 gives 0.5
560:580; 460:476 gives 0.5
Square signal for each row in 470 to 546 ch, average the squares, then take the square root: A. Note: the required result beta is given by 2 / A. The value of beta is 0.169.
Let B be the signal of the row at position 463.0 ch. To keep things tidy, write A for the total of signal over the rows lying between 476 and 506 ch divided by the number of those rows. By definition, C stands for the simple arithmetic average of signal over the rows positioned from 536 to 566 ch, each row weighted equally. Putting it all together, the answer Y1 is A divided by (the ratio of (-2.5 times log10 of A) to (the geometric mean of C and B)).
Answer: -60.0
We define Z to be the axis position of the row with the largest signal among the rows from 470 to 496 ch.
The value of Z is 493.0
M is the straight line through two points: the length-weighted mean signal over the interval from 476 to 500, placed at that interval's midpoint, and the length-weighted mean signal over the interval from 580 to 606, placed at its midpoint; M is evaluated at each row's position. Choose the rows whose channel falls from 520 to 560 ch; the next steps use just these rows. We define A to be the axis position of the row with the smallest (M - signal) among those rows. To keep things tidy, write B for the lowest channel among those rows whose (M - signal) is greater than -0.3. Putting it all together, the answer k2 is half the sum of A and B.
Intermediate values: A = 553.0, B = 523.0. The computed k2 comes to 538.0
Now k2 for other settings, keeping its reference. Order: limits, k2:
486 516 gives 508.0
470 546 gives 488.0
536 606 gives 545.5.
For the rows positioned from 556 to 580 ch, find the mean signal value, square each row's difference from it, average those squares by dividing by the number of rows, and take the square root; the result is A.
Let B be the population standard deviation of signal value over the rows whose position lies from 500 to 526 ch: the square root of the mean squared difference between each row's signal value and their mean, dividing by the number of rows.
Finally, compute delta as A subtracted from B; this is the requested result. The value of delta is 2.0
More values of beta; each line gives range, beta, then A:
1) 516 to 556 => 0.175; 11.4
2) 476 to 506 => 0.154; 13.0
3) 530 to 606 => 0.144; 13.9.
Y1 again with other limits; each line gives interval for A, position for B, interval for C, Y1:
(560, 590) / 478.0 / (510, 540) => -50.4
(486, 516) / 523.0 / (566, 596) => -50.4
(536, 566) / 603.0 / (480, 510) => -68.6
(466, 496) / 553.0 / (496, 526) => -60.1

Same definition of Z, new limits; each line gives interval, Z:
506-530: 508.0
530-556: 553.0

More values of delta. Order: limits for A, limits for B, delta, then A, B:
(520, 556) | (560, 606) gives -3.0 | 3.3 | 0.3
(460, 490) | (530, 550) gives 1.6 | 0.9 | 2.5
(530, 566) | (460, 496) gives -1.3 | 2.3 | 1.0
